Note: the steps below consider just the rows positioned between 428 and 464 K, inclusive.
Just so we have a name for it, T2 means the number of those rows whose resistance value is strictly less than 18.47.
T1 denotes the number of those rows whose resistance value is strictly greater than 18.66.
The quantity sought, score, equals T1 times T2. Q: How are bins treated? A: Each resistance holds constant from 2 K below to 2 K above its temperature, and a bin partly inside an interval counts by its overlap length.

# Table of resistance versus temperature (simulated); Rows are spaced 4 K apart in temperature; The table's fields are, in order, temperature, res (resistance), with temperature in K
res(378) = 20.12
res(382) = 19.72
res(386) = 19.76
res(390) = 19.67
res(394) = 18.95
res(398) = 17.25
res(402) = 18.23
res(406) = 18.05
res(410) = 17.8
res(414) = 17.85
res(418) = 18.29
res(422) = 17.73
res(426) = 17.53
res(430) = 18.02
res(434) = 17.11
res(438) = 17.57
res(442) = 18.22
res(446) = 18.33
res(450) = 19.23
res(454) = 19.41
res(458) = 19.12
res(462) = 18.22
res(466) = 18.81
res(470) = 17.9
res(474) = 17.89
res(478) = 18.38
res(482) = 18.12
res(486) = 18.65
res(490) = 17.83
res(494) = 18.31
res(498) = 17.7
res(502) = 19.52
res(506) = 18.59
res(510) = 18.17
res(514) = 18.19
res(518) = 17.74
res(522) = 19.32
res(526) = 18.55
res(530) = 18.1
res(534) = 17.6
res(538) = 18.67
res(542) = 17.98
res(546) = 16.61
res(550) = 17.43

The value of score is 18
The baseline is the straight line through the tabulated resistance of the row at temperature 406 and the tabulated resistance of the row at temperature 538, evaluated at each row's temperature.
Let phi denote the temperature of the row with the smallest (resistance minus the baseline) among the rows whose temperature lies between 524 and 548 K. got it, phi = 546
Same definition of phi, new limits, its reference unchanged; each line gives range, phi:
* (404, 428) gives 426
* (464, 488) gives 474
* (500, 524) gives 518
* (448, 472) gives 470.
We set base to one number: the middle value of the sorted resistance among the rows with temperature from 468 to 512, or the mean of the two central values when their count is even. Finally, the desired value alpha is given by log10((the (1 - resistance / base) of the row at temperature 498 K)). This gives -1.59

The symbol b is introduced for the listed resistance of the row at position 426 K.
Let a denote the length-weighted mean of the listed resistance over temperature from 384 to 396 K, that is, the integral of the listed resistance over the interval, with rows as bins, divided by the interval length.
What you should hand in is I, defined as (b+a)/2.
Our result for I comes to 18.5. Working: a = 19.5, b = 17.53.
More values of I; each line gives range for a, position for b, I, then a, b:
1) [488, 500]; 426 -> 17.7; 17.9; 17.53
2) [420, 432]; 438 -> 17.7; 17.8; 17.57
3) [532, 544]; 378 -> 19.1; 18.1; 20.12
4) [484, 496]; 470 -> 18.1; 18.3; 17.9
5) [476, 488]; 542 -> 18.2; 18.4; 17.98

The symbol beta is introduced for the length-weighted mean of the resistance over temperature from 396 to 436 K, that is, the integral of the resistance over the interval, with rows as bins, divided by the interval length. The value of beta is 17.8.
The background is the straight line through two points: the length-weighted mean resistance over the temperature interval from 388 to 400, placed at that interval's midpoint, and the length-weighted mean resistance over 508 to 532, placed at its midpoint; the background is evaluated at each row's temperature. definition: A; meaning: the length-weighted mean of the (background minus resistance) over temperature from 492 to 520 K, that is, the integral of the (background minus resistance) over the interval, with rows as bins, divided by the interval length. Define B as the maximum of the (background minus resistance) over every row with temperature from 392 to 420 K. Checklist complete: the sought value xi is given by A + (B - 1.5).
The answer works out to -0.1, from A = 0.06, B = 1.4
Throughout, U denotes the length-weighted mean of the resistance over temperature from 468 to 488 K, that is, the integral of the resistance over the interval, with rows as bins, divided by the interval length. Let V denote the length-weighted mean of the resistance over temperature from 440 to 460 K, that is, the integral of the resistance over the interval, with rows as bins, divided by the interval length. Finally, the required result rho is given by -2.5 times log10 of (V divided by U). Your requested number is -0.04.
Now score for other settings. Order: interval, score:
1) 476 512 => 6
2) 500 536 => 10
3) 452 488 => 15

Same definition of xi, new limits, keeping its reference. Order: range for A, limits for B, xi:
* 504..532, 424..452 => -0.1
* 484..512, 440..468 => -1.2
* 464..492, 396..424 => 0.1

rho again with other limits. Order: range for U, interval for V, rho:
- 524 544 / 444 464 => -0.04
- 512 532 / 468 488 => 0.01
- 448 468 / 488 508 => 0.03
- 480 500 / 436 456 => -0.03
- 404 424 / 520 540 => -0.03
